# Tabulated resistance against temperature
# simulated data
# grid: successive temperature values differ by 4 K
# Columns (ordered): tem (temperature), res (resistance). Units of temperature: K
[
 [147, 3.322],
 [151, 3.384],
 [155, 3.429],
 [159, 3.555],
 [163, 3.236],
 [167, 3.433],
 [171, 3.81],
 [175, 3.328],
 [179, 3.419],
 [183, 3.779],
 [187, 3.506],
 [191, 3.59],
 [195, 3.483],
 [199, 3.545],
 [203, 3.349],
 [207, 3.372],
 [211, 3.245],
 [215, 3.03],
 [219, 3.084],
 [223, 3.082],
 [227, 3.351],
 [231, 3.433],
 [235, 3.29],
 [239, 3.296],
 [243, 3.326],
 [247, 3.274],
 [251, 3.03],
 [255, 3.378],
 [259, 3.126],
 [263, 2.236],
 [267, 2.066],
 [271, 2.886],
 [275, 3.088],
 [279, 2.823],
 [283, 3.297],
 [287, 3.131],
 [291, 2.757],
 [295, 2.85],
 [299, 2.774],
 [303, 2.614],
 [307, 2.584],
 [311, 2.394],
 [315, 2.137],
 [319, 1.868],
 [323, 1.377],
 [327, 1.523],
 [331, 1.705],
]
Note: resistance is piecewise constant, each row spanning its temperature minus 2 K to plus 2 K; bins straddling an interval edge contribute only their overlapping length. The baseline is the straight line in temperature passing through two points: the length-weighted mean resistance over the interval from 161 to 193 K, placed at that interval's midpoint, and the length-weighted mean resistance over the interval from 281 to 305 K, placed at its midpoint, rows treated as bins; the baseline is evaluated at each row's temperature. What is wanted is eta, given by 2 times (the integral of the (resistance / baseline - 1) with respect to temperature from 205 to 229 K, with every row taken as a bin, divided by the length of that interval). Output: -0.07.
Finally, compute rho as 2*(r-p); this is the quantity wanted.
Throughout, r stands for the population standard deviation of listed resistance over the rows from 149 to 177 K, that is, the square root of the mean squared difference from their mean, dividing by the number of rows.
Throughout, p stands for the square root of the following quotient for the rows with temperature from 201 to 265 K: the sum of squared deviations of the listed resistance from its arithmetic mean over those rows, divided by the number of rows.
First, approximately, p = 0.28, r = 0.172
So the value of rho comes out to -0.21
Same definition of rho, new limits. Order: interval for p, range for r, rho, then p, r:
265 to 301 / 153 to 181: -0.32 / 0.33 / 0.170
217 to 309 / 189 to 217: -0.35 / 0.36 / 0.179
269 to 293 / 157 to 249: 0.00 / 0.19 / 0.192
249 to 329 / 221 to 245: -0.90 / 0.56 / 0.107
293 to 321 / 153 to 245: -0.27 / 0.33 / 0.191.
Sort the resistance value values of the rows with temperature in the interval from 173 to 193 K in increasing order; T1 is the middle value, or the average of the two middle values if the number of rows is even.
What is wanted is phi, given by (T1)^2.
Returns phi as 12.3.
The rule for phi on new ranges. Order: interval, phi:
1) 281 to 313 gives 7.6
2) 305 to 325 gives 4.6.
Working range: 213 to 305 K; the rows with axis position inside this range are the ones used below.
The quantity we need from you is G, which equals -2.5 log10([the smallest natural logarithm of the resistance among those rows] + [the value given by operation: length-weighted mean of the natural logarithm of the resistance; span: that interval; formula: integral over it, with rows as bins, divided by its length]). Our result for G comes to -0.7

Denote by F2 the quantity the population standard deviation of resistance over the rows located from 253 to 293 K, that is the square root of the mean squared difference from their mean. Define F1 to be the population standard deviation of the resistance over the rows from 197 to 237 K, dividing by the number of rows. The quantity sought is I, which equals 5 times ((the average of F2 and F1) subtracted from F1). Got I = -0.6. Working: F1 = 0.16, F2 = 0.410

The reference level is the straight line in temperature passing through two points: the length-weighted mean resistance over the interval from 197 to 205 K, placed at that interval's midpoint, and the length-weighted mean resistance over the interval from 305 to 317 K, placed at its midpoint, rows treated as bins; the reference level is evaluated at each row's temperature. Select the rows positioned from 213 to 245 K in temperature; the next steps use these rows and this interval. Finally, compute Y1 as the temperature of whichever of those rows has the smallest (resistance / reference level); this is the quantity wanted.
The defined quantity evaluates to 215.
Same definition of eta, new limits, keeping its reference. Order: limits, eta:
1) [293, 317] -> -0.20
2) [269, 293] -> 0.02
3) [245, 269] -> -0.16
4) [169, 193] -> 0.05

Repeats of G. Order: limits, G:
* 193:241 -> -0.9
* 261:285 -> -0.6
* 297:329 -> -0.1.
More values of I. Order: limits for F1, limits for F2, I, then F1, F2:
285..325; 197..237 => 0.8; 0.50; 0.159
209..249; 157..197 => -0.1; 0.13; 0.171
